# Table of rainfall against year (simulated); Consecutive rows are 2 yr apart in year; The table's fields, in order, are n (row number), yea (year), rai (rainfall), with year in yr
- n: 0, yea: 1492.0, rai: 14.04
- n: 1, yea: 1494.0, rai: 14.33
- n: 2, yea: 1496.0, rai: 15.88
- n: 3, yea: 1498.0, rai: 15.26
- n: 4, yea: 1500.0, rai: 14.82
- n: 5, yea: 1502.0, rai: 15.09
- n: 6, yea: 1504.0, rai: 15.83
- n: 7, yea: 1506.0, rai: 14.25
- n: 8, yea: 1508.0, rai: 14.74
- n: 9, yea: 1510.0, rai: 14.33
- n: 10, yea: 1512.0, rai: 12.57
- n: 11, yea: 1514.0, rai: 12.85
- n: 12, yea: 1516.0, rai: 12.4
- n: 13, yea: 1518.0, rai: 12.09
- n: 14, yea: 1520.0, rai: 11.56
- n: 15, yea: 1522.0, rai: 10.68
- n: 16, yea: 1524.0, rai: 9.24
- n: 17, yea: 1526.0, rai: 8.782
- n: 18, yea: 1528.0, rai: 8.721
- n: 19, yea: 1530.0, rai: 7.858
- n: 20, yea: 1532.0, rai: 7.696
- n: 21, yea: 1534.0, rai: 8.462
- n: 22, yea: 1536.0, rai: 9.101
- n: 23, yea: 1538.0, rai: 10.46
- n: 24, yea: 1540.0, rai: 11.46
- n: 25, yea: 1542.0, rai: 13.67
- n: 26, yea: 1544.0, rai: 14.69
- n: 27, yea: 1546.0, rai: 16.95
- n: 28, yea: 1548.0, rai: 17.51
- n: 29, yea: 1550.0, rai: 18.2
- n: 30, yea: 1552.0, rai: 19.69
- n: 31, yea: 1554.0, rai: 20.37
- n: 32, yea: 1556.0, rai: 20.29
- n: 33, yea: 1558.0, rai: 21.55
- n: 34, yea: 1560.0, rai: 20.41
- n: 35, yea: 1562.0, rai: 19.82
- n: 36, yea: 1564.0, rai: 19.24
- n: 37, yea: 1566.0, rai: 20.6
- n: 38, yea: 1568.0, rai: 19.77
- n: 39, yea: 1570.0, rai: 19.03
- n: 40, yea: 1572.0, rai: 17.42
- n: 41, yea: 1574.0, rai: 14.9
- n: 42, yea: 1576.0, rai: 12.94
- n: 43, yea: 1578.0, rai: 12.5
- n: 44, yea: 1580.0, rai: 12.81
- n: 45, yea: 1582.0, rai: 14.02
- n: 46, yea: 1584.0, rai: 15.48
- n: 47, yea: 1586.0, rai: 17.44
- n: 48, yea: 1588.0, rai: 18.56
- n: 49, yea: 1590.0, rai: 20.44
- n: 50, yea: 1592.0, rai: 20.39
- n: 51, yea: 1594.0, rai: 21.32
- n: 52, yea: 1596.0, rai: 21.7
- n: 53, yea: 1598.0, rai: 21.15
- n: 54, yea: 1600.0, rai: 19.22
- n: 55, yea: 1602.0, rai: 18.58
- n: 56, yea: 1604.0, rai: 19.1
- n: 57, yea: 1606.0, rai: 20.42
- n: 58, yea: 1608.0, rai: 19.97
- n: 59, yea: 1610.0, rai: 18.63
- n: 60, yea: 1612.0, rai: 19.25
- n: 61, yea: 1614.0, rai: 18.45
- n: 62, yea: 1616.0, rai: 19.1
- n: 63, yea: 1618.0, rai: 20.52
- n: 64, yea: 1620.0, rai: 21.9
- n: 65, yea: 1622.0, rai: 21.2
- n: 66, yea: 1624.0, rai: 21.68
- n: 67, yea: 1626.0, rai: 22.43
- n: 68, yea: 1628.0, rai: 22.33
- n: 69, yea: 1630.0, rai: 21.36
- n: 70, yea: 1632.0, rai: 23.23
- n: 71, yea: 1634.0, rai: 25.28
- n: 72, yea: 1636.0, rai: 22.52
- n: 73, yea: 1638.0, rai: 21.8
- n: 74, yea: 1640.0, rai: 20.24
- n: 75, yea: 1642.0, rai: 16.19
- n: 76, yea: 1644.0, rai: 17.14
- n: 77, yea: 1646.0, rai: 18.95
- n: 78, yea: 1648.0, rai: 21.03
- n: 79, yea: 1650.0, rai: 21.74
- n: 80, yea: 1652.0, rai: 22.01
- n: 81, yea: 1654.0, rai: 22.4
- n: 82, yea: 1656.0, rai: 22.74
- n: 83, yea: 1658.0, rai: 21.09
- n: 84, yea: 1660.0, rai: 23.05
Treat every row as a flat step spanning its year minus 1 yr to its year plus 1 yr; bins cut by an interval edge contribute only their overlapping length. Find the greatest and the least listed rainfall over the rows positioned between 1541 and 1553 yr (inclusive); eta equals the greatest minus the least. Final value 6.0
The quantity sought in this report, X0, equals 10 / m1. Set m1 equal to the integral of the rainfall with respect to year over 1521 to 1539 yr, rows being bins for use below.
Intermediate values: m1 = 162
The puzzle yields 0.062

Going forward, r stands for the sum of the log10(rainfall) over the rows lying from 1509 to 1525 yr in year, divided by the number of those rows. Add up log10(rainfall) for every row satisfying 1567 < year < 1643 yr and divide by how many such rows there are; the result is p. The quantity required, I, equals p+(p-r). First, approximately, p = 1.28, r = 1.07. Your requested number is 1.48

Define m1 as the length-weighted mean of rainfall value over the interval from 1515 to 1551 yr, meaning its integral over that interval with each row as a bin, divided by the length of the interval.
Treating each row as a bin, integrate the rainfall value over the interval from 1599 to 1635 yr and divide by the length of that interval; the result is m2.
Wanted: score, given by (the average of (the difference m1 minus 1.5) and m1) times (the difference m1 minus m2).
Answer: -99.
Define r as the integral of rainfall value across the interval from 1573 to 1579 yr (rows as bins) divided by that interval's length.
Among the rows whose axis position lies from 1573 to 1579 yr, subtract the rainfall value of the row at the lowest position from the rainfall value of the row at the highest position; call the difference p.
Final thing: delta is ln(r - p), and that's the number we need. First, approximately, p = -2.4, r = 13.4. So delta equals 2.76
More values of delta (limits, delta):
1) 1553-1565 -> 3.06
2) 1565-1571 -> 3.06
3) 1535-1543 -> 1.89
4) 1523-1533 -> 2.30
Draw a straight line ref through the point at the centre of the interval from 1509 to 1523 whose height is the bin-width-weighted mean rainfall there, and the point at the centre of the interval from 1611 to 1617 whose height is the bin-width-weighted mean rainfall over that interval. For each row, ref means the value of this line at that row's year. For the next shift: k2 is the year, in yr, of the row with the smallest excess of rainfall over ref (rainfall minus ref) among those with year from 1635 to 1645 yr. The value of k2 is 1642.0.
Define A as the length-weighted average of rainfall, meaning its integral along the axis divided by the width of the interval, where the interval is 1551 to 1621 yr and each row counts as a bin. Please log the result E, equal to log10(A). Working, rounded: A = 19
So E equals 1.27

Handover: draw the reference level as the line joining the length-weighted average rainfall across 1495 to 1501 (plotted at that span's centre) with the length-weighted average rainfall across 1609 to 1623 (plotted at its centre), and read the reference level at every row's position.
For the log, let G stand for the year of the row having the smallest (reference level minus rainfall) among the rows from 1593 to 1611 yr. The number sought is 1596.0 yr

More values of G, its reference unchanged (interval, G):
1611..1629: 1626.0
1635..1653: 1636.0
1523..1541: 1540.0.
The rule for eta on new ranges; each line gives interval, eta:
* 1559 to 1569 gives 1.4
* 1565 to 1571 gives 1.6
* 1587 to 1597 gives 3.1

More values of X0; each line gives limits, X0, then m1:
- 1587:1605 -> 0.028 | 361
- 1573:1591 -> 0.036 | 278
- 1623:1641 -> 0.025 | 402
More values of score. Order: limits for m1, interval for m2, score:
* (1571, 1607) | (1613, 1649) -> -54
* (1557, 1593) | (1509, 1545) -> 113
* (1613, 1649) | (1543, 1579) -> 55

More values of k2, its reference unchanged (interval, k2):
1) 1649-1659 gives 1658.0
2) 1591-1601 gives 1600.0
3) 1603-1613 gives 1610.0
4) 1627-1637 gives 1630.0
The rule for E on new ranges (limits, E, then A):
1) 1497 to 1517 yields 1.15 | 14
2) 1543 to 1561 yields 1.28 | 19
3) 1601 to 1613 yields 1.29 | 19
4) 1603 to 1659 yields 1.32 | 21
